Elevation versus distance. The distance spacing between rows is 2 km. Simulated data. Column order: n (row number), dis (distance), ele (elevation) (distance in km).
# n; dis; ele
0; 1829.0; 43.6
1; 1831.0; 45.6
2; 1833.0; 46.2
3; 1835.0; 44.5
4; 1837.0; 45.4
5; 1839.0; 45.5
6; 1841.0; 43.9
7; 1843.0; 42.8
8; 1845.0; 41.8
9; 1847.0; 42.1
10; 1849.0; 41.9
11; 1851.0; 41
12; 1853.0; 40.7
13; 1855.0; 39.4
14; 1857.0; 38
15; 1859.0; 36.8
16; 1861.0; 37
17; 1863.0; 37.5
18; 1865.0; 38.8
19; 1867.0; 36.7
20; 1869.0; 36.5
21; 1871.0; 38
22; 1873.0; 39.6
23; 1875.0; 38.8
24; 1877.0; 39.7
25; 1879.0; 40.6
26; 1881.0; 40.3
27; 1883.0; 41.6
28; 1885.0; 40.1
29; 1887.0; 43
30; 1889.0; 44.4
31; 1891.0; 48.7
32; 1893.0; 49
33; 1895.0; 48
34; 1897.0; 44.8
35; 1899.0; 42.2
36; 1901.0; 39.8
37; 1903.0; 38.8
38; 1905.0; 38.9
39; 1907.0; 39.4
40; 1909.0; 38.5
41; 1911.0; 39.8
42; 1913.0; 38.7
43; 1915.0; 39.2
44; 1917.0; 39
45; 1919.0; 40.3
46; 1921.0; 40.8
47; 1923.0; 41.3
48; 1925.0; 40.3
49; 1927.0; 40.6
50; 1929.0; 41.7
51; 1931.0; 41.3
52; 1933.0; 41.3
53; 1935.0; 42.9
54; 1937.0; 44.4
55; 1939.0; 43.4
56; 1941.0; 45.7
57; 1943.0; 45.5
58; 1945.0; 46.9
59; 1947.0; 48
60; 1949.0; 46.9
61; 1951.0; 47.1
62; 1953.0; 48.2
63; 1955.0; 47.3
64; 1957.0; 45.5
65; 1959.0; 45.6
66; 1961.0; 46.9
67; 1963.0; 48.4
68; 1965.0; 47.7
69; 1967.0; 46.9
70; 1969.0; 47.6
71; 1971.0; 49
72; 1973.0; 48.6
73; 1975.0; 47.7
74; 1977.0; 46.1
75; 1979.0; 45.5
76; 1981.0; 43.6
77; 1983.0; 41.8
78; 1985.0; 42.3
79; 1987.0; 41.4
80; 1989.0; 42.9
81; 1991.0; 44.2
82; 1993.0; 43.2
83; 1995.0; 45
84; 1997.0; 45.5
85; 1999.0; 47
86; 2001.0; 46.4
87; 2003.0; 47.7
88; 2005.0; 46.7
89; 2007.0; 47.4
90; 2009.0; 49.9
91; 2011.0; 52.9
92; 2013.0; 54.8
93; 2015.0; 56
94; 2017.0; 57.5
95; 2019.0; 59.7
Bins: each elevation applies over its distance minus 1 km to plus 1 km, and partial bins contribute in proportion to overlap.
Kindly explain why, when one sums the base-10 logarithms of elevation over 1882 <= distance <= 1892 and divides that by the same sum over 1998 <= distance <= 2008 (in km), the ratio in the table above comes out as 0.98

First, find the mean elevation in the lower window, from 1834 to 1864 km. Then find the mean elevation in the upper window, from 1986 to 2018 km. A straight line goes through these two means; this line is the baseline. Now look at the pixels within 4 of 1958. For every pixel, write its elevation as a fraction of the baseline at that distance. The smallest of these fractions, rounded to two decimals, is 0.99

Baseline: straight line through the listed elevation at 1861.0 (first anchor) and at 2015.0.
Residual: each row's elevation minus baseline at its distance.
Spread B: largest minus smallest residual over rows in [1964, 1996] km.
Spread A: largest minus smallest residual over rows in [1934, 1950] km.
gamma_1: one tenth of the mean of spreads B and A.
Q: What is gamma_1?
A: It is 0.66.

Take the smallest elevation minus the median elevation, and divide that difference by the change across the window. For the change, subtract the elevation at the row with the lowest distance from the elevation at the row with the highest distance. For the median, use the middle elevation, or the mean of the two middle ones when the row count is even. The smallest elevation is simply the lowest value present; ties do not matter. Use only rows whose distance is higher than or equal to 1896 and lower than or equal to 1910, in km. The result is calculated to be 0.1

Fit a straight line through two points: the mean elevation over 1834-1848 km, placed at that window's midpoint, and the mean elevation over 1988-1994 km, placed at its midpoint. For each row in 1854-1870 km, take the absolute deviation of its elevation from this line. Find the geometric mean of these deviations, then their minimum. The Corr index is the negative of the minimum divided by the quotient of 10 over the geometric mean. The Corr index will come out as -2.6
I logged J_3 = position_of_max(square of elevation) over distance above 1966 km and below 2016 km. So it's 2015.0 km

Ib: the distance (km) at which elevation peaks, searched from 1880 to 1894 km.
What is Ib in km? 1893.0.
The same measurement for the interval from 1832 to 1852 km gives 1833.0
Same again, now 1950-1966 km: 1963.0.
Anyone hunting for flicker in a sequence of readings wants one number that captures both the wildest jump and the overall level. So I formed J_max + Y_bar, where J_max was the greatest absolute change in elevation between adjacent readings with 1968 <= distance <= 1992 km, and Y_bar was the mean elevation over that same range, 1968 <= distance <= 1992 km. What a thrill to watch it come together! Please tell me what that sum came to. 47.0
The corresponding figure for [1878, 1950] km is 46.7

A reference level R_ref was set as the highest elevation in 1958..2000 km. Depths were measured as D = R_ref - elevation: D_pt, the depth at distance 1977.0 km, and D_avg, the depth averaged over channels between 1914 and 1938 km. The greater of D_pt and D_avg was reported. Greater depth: 7.9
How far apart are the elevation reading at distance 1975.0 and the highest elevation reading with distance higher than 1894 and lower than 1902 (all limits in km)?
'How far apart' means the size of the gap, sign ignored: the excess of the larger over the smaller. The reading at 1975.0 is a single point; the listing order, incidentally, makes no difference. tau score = 0.3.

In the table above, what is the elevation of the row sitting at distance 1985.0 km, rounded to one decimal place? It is 42.3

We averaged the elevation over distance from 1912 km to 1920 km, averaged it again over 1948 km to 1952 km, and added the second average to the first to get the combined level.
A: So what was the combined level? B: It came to 86.3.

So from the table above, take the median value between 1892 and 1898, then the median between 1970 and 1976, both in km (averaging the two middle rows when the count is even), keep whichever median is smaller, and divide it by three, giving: 16.0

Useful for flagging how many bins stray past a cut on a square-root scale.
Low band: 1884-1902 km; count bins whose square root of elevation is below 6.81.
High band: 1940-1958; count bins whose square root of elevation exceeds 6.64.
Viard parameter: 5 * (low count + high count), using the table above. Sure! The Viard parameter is 75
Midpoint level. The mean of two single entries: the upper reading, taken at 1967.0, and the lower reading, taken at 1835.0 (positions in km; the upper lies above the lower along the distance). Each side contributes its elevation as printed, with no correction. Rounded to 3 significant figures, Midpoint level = 45.7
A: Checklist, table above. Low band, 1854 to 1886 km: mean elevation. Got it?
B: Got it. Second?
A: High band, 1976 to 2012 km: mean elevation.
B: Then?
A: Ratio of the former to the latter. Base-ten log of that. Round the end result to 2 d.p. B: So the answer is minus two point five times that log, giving 0.18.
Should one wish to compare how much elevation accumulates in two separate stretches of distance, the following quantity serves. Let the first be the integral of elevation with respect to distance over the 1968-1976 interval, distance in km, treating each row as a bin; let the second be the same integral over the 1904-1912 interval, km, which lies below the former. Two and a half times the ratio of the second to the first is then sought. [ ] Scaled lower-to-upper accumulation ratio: 2.03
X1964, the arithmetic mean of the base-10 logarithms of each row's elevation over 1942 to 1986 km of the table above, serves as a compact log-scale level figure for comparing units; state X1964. 1.67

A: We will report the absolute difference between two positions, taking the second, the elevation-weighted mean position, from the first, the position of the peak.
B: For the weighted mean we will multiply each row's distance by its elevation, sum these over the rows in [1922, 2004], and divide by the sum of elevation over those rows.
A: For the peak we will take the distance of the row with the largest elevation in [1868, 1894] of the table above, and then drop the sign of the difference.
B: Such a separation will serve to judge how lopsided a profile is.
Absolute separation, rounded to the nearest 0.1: 70.4 km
